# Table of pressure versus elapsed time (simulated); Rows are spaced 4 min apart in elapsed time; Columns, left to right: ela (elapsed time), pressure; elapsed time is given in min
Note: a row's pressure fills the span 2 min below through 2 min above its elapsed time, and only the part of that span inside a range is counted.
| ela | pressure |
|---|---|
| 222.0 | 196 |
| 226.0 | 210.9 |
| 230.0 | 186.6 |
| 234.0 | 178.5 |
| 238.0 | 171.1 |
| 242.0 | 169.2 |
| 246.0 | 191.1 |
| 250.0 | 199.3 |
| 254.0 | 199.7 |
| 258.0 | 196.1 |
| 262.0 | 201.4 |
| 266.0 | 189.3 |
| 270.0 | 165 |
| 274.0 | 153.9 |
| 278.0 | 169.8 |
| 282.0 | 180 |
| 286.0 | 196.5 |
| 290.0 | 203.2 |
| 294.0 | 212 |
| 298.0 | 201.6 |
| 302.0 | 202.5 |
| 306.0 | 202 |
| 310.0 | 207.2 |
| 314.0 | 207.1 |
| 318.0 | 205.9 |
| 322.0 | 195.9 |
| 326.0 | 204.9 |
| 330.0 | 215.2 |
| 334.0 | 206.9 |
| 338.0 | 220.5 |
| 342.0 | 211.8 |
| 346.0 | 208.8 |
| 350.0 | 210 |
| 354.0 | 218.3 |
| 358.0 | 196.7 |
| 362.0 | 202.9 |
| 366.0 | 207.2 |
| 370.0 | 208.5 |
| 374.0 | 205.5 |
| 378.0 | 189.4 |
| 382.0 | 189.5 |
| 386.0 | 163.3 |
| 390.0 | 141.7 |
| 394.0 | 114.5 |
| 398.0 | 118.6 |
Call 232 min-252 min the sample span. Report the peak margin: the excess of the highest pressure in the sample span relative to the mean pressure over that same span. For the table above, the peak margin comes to 17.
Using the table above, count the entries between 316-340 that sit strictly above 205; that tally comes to 4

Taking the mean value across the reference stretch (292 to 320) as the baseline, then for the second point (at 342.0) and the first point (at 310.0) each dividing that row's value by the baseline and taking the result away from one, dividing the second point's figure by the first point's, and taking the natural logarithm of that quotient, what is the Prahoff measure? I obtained 1.3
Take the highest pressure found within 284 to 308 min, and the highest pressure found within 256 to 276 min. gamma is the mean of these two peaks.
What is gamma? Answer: 207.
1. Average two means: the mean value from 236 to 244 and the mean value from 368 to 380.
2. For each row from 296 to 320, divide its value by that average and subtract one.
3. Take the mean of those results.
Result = 0.10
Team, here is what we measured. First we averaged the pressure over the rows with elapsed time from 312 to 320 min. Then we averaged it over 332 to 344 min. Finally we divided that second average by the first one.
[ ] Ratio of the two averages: 1.032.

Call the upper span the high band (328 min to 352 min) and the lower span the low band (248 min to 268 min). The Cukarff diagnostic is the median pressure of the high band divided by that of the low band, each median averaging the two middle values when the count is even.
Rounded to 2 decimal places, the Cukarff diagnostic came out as 1.06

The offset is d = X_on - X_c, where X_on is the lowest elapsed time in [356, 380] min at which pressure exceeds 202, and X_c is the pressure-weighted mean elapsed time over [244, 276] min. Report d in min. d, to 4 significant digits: 102.6 min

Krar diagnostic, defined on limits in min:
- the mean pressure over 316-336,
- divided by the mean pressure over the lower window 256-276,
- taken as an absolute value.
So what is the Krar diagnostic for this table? 1.14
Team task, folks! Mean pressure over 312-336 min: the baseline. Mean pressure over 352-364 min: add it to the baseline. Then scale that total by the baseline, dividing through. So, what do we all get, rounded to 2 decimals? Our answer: 2.00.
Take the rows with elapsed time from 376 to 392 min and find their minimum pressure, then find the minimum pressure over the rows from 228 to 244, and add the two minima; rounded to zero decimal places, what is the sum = 311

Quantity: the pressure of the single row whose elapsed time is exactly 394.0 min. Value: 114.5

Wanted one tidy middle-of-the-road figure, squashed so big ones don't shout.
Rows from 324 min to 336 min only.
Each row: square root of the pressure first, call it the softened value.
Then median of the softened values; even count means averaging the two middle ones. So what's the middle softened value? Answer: 14.4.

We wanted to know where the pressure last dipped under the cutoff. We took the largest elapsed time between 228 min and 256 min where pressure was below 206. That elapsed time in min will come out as 254.0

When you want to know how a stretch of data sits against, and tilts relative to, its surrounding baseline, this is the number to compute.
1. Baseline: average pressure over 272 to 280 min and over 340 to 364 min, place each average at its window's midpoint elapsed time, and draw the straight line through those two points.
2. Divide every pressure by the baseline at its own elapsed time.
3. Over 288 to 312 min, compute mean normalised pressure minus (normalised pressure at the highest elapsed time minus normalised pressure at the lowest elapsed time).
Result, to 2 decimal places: 1.22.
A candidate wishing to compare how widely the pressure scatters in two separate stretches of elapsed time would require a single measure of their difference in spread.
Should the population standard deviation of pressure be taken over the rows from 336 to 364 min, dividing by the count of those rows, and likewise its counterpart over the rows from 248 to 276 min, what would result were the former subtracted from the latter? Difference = 10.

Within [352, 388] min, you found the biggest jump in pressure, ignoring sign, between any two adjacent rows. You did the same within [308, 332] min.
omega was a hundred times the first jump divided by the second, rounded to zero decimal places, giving 254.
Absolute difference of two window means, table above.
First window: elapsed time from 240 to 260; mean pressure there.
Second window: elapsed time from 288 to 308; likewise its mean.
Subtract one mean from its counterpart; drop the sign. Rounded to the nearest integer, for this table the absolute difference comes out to 13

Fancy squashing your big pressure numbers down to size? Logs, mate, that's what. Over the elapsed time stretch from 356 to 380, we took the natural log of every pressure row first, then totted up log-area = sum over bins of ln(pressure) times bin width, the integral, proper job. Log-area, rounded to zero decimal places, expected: 127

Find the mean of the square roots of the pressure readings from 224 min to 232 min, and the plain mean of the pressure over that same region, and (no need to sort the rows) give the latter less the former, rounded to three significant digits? 185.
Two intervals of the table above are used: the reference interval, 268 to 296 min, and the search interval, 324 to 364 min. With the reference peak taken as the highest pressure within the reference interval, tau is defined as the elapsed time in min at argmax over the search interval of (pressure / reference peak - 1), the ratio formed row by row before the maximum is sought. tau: 338.0 min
